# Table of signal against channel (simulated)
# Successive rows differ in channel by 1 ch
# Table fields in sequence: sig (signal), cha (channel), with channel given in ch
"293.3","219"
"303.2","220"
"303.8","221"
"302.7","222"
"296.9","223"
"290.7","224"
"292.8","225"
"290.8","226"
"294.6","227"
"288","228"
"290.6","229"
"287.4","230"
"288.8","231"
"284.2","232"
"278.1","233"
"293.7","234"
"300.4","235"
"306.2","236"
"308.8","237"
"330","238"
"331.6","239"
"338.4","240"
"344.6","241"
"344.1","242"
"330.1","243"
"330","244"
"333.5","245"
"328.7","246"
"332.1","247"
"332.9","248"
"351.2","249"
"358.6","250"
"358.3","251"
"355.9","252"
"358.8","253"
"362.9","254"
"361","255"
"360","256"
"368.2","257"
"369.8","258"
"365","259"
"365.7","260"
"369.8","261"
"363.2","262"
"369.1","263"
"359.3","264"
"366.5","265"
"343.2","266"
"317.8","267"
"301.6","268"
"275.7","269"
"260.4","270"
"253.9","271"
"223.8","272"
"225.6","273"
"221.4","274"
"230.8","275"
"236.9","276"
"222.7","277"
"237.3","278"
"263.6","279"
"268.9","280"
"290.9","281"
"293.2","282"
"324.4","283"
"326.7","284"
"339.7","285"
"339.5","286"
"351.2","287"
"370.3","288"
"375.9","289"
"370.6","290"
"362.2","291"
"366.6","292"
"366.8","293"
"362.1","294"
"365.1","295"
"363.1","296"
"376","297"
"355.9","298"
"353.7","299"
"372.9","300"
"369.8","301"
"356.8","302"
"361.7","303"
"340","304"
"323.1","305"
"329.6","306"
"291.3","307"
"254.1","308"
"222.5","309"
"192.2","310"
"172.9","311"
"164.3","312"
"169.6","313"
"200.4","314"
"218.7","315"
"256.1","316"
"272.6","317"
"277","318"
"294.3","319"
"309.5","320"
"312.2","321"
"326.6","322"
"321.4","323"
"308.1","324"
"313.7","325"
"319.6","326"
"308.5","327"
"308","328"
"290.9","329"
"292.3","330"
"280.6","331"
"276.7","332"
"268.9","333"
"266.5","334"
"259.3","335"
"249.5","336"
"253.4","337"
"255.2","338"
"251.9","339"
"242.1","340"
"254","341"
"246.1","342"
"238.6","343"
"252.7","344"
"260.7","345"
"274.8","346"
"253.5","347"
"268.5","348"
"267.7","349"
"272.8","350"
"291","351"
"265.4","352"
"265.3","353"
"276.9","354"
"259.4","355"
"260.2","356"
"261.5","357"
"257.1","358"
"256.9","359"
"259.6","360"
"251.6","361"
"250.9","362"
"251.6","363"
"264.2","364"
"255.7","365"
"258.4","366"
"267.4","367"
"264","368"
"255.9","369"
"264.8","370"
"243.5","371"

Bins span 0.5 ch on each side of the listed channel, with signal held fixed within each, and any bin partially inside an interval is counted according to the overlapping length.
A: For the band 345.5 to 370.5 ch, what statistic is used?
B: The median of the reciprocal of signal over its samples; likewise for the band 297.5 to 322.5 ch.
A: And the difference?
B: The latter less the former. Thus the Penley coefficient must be -0.0004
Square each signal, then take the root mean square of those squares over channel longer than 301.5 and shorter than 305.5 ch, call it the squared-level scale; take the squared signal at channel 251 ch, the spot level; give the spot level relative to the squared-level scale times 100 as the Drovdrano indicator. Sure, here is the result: 107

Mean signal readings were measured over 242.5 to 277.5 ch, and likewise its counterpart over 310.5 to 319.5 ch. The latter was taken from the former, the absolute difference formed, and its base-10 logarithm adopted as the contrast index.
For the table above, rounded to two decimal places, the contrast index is 1.99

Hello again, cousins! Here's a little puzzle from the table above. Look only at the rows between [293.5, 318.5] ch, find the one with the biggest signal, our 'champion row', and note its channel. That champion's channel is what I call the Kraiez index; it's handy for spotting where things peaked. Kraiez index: 297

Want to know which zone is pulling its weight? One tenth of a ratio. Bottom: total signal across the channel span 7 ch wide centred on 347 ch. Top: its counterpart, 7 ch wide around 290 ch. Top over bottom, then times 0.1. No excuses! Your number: 0.139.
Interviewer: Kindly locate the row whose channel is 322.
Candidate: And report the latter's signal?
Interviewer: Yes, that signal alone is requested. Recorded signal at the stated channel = 326.6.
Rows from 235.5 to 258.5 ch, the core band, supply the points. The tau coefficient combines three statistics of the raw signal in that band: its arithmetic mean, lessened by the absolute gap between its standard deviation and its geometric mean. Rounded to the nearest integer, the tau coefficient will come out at 18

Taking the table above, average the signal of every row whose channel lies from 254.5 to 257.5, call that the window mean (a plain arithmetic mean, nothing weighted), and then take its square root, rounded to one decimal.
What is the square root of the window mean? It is 19.1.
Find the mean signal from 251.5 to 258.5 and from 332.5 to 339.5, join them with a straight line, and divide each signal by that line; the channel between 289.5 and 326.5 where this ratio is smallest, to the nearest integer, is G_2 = 312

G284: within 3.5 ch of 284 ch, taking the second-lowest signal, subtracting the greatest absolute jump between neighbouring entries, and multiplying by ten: 2620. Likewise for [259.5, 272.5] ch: 2238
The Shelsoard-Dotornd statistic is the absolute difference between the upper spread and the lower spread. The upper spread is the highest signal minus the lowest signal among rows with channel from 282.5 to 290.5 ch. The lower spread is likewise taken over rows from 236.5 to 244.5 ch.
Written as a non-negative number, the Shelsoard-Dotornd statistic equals 16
